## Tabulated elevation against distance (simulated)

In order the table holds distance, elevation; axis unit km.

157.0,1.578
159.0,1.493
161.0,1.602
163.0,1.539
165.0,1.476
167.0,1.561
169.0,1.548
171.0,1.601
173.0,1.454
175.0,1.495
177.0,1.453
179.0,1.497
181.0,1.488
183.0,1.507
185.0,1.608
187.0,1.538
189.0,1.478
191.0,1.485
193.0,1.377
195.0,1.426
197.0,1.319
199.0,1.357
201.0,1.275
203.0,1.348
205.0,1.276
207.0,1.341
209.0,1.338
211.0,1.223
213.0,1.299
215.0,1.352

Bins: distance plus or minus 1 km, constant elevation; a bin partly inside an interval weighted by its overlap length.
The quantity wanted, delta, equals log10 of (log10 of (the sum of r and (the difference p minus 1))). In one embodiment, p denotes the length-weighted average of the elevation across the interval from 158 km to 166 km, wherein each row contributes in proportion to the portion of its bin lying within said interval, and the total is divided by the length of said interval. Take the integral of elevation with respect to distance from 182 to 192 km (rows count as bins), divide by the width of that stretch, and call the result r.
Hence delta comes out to -0.506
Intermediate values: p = 1.53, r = 1.52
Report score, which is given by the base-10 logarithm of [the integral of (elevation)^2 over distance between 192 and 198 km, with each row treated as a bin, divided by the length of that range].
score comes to 0.28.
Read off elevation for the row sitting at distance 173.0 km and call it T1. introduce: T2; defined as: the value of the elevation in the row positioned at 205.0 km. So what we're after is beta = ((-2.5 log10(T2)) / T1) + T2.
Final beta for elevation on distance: 1.09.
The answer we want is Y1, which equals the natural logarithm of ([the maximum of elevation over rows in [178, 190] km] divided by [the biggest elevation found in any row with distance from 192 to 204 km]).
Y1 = 0.12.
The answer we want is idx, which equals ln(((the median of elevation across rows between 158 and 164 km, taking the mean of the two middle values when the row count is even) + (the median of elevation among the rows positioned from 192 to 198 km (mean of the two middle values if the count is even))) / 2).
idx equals 0.377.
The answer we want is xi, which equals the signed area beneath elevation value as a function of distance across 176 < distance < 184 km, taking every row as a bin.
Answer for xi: 12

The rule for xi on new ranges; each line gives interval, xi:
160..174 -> 22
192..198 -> 8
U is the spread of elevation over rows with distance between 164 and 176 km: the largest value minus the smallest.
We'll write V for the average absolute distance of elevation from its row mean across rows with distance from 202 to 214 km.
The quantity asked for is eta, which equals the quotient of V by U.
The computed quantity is 0.26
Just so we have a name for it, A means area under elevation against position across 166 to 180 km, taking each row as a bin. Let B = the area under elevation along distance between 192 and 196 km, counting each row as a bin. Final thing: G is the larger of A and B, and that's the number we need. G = 21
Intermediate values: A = 21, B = 6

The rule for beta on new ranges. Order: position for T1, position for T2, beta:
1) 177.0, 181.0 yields 1.19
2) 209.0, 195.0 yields 1.14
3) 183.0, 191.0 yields 1.20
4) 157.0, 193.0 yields 1.16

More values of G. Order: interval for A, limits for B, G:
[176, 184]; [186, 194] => 12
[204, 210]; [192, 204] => 16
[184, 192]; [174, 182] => 12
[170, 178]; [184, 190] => 12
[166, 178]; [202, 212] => 18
